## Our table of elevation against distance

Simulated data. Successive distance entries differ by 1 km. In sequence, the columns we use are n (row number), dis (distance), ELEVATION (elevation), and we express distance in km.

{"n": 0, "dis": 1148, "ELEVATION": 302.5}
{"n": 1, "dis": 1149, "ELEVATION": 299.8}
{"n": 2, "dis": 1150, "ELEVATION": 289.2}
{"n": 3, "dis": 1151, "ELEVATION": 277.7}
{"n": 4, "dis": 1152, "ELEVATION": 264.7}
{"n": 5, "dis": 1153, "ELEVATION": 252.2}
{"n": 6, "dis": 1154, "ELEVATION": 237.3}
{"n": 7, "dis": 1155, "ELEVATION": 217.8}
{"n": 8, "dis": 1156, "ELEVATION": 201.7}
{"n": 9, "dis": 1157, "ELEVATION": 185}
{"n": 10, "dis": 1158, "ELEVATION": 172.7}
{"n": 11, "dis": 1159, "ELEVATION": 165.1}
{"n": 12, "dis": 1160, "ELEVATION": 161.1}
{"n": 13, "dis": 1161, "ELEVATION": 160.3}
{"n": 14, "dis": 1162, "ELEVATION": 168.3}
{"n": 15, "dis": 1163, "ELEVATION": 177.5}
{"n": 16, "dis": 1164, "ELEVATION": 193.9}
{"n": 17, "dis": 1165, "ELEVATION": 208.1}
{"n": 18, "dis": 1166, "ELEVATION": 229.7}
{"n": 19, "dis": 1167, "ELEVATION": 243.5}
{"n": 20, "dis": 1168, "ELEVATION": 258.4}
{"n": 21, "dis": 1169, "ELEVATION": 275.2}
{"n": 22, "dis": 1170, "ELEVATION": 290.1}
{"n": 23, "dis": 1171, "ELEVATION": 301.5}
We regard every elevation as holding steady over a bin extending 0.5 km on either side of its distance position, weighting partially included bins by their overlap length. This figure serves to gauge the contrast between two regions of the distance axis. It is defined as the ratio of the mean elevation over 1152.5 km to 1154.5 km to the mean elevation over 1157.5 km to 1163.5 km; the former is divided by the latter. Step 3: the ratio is 1.5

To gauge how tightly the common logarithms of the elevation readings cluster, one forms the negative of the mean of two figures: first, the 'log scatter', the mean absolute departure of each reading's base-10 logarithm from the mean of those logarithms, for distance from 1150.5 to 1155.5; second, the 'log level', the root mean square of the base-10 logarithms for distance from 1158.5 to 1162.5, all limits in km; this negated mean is -1.12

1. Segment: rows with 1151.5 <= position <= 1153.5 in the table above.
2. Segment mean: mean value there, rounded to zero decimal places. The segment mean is 258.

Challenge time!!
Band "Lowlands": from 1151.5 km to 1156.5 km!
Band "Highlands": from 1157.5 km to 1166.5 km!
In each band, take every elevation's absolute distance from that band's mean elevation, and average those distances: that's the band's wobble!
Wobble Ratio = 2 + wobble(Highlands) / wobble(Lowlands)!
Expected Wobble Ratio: 2.96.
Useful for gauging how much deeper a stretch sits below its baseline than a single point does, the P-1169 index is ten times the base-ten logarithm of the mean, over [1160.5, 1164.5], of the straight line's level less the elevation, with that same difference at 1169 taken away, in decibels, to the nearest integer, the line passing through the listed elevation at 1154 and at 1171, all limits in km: 19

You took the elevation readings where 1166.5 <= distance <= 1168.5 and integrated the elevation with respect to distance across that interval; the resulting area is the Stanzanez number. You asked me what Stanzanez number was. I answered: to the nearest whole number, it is 502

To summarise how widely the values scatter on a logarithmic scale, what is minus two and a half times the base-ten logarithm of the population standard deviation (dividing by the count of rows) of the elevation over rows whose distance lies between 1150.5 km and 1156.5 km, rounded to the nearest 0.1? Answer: -3.5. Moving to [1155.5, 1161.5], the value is -2.9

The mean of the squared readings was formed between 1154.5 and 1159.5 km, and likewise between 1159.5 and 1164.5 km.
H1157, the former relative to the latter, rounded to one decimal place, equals 1.2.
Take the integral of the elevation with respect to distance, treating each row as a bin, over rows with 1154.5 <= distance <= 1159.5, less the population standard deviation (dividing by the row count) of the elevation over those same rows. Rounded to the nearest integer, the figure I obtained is 923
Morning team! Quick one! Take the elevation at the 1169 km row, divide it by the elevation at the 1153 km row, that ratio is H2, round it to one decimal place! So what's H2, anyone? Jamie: 1.1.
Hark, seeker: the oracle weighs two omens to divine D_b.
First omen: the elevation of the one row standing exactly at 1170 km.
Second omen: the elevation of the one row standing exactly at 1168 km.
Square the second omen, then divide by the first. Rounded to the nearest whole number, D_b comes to 230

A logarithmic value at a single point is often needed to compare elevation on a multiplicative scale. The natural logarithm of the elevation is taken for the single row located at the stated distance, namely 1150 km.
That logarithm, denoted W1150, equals 5.67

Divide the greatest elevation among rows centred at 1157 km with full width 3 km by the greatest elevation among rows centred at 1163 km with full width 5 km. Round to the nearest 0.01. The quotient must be 0.97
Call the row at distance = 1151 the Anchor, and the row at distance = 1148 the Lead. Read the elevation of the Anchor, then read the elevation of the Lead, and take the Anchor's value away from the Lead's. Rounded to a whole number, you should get 25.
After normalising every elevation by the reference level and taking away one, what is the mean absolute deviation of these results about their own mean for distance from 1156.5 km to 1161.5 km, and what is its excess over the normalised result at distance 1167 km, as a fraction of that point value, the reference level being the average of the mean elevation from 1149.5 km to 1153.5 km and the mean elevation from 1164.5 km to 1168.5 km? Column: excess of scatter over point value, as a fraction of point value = -1.8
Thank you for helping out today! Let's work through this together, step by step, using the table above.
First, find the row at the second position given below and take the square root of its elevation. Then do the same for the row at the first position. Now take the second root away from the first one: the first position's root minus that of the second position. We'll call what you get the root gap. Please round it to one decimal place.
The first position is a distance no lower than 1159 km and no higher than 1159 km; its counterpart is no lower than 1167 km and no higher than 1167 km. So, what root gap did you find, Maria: -2.8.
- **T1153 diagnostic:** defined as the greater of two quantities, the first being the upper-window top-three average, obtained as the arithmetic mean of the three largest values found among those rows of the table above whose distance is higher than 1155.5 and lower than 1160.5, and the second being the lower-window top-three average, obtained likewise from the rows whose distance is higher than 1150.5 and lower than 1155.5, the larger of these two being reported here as 265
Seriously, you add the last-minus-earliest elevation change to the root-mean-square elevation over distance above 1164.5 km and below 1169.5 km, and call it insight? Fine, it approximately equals 311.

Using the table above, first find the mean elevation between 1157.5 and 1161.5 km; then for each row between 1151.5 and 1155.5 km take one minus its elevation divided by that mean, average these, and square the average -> 0.23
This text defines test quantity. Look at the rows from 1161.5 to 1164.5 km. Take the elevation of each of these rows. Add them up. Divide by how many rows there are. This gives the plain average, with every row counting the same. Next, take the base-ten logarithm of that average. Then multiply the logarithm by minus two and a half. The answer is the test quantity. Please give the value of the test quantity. -5.64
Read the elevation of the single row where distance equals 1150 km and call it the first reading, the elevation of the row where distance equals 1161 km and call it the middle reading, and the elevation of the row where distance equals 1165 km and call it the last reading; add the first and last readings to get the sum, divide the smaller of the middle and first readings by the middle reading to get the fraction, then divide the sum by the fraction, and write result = 497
